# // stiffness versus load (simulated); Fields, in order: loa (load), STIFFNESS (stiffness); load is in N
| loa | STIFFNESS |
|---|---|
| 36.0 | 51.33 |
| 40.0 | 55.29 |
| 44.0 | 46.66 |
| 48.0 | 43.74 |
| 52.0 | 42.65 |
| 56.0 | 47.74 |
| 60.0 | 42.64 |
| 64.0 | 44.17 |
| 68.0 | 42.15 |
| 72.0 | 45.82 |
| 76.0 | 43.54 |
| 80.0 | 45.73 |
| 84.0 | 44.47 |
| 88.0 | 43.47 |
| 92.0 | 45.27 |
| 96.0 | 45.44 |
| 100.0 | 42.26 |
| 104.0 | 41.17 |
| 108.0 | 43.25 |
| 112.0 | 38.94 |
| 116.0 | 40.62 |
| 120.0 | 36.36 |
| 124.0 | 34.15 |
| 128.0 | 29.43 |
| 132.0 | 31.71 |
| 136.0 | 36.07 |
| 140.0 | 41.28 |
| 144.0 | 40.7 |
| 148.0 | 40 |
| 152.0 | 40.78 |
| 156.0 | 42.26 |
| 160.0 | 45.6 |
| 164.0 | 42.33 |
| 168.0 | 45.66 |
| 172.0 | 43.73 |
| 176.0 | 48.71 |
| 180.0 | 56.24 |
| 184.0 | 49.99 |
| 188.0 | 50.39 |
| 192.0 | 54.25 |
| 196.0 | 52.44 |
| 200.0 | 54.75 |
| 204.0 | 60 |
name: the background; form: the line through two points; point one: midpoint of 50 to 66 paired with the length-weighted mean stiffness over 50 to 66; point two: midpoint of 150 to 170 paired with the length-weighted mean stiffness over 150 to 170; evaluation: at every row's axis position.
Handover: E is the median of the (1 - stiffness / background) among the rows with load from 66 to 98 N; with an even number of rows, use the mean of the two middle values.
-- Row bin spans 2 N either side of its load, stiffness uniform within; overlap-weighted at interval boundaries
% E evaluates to -0.02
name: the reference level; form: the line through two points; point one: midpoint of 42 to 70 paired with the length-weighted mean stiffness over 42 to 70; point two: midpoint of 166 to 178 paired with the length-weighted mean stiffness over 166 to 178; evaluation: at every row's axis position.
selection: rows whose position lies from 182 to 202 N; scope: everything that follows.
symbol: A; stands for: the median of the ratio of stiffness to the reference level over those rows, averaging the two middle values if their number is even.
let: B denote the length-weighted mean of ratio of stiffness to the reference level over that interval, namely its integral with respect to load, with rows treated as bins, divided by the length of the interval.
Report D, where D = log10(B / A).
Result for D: 0.000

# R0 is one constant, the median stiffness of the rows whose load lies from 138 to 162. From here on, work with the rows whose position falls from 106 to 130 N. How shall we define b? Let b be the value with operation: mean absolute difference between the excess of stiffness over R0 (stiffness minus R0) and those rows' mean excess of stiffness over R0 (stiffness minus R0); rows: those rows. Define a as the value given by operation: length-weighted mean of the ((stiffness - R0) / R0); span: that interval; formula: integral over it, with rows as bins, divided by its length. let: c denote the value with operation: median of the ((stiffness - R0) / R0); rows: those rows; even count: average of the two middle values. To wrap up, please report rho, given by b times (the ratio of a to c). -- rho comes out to 4.4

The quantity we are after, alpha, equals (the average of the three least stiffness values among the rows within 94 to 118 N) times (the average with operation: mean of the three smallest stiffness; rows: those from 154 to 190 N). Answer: 1721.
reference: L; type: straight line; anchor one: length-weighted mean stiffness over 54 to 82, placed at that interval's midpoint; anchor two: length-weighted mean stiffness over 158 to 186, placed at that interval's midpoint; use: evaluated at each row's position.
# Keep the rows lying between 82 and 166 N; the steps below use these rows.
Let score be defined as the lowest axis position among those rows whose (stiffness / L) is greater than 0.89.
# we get 84.0 N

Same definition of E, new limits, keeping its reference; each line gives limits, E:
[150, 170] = 0.02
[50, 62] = 0.04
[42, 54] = 0.01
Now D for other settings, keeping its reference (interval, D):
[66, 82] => -0.003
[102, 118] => 0.001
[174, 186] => 0.015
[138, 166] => 0.004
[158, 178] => -0.004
